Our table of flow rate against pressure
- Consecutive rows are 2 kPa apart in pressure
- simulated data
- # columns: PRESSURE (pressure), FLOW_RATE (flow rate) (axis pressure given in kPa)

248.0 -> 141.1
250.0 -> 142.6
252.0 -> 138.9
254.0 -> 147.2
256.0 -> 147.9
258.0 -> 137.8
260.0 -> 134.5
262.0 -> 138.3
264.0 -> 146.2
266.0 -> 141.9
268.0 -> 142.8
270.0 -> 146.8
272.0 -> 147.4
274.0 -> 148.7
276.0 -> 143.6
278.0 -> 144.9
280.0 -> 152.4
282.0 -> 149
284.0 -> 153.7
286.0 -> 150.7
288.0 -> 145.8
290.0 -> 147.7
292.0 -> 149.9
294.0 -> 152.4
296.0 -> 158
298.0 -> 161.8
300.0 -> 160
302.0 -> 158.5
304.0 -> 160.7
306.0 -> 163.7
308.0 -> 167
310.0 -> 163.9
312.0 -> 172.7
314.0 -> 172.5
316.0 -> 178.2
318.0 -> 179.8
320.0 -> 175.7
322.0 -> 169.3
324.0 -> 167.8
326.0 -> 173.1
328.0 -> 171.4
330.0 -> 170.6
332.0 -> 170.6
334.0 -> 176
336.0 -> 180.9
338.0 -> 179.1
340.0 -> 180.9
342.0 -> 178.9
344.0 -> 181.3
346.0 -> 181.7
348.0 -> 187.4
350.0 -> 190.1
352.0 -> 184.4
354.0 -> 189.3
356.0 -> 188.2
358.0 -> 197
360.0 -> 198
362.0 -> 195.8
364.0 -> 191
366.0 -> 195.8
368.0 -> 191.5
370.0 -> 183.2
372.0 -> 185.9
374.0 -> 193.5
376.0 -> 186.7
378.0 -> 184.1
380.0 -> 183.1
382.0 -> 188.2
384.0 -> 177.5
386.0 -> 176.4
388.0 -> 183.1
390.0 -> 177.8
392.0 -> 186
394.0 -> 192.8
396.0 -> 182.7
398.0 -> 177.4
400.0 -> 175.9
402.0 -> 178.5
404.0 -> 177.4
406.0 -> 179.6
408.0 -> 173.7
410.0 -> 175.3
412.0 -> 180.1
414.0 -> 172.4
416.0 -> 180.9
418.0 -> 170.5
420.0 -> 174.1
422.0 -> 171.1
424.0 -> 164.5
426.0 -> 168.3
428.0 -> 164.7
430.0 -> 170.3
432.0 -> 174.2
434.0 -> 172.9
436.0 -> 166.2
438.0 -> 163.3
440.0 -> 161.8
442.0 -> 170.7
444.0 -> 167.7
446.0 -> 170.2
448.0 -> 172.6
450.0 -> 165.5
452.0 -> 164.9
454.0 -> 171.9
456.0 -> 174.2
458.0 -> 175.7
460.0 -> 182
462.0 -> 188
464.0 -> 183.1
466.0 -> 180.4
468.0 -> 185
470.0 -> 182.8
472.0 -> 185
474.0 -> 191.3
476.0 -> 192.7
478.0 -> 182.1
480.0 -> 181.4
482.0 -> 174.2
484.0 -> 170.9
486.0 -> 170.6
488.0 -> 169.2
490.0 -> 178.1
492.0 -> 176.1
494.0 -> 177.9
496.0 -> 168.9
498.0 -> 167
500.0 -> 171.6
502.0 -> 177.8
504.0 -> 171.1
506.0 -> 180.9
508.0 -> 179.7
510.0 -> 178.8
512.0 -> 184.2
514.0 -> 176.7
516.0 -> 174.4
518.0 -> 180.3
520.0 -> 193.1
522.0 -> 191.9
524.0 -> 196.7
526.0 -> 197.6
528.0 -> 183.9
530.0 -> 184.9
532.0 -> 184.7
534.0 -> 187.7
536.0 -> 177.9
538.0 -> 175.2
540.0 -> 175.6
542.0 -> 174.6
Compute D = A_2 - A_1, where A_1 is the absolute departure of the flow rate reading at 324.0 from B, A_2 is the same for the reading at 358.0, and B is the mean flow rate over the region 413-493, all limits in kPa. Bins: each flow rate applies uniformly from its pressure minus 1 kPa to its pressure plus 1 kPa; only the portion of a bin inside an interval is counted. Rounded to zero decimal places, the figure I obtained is 16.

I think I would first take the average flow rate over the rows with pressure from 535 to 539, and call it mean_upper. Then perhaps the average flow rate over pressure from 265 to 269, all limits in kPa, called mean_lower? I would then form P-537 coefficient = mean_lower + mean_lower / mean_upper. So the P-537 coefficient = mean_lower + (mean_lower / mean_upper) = 143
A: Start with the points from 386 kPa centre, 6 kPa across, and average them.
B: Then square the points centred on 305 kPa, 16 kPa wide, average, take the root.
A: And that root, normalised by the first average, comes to 0.91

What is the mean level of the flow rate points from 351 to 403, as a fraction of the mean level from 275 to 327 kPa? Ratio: 1.16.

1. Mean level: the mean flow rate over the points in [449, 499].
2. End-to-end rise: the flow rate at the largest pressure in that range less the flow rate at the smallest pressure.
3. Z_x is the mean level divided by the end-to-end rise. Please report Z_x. 118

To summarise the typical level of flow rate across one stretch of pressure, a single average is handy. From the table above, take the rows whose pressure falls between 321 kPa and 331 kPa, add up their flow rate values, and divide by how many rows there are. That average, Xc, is 170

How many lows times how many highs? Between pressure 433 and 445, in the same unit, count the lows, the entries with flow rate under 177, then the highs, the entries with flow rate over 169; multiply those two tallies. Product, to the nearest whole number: 12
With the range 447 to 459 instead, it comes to 24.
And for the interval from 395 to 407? 6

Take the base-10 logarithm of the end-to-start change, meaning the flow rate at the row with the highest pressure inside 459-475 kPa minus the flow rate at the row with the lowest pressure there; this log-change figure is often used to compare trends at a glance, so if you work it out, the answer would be 0.97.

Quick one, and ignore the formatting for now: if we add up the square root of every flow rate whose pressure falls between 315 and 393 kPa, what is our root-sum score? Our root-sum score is 527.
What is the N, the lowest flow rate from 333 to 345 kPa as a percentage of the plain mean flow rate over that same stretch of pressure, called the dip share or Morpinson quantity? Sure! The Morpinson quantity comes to 98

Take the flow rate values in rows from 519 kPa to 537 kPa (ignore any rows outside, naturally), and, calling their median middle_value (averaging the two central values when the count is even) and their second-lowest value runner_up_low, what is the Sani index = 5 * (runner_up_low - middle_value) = -19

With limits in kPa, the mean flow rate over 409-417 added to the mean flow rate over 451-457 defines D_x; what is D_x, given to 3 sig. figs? 348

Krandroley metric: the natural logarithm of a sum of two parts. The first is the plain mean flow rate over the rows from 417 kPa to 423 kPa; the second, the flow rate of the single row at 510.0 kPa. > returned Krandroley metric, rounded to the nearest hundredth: 5.86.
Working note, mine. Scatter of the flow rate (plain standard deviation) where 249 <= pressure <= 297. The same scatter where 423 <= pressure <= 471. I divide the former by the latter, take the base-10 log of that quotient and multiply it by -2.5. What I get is 0.3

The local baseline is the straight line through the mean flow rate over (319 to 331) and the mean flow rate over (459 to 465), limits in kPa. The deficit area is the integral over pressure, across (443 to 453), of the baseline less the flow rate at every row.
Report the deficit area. 149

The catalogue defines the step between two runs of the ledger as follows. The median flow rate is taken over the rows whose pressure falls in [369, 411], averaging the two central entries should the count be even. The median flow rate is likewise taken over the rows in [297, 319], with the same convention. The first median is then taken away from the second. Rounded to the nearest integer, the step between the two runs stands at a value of -19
